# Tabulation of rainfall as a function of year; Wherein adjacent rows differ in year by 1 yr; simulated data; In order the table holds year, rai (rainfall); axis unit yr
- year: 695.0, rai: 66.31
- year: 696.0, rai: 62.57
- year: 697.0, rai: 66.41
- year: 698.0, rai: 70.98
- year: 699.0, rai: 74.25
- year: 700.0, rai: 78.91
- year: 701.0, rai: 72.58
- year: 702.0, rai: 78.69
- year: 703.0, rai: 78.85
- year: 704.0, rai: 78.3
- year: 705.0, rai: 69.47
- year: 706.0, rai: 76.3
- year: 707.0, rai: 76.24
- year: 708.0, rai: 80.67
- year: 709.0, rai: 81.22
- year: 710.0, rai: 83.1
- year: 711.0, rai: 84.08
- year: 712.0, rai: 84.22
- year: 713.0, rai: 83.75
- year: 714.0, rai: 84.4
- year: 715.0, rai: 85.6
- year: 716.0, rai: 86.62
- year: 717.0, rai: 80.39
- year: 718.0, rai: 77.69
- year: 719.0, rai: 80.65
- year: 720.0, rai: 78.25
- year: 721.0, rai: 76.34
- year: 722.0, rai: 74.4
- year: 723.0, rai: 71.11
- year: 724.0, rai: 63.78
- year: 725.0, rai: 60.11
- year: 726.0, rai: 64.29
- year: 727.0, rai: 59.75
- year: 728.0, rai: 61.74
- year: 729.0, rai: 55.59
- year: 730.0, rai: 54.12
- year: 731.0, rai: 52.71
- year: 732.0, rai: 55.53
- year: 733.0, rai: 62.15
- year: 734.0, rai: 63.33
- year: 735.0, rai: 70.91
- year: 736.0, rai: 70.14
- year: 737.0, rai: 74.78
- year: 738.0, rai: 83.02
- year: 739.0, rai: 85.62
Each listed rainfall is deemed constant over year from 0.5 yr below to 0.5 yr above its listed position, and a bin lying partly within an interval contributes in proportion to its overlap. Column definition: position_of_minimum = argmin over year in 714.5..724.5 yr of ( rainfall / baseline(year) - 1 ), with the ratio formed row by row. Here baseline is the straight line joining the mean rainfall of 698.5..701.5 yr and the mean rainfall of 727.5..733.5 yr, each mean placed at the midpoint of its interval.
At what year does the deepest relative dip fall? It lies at 724.0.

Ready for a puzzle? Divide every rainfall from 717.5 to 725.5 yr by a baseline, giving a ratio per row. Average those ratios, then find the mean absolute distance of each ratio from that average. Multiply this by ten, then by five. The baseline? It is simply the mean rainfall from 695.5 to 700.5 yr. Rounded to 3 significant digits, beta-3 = 4.14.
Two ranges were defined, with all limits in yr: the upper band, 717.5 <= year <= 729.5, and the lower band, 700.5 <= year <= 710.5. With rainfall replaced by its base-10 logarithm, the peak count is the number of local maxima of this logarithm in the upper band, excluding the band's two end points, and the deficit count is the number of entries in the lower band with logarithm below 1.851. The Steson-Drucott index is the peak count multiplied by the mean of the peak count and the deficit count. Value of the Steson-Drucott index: 6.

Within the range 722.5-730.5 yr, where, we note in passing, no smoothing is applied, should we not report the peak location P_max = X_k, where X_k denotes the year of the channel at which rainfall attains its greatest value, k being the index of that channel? 723.0 yr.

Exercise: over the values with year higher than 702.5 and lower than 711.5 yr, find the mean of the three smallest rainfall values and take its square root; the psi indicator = 8.60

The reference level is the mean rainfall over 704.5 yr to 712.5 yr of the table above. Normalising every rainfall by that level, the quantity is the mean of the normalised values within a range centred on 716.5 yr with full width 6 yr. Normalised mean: 1.04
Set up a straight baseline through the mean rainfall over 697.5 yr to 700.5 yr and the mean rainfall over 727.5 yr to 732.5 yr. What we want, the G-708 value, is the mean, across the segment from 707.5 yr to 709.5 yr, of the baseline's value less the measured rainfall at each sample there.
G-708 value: -12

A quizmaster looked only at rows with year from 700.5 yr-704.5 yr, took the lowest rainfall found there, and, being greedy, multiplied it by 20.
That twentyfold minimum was 1452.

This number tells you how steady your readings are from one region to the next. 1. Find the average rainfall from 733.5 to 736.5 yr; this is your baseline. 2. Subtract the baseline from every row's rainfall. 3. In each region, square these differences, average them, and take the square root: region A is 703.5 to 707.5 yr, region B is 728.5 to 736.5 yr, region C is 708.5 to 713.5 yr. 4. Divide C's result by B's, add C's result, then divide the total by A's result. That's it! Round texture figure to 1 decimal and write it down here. 2.2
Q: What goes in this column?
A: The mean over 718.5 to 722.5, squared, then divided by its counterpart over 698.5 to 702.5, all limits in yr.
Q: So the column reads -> 79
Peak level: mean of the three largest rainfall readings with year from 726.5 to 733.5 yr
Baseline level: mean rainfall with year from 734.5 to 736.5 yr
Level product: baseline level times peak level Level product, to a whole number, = 4317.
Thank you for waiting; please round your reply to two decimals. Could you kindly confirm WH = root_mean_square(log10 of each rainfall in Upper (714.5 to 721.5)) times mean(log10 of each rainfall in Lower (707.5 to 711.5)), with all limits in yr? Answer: 3.65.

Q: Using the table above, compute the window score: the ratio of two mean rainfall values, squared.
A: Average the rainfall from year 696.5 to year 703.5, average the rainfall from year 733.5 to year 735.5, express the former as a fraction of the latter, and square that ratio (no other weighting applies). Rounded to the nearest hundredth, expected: 1.23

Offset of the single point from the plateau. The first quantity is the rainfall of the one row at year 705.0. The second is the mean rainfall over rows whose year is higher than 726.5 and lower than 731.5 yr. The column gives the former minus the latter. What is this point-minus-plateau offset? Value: 13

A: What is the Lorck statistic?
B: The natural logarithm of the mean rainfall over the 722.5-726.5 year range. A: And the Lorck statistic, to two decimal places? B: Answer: 4.17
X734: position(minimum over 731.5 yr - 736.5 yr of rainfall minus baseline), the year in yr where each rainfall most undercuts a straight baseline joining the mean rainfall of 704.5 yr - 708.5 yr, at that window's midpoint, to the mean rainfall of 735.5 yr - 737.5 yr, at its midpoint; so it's 732.0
